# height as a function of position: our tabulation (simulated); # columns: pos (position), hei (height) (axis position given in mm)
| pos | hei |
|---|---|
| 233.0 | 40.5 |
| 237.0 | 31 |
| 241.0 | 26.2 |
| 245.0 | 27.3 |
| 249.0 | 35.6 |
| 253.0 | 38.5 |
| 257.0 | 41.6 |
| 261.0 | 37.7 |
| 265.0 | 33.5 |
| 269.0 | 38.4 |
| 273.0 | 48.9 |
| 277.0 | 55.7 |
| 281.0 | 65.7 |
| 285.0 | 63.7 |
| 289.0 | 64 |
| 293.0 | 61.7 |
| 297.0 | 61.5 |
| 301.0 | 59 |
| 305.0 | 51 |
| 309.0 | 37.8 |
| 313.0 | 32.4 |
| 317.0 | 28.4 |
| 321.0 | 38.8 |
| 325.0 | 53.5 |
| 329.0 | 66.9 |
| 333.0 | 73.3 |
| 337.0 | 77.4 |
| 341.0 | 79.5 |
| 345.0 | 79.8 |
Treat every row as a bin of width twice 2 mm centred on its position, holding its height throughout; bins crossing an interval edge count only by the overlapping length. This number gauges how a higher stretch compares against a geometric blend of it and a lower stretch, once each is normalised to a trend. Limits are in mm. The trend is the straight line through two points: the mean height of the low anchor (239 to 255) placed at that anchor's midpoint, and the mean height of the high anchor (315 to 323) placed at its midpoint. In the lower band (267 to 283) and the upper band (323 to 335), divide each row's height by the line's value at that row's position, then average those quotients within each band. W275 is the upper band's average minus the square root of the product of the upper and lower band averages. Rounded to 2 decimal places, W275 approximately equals 0.16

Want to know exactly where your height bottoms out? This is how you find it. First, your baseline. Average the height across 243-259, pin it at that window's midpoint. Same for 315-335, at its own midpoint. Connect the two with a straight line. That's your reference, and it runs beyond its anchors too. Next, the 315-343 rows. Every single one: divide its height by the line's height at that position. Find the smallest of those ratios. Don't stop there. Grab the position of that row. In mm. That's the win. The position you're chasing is 317.0 mm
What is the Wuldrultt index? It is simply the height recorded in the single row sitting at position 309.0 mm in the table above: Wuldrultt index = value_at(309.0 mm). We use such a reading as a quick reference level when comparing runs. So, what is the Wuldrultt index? 37.8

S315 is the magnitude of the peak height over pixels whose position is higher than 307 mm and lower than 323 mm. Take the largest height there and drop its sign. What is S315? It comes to 38.8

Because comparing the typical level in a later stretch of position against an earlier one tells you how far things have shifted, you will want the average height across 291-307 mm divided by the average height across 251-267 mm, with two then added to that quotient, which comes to 3.5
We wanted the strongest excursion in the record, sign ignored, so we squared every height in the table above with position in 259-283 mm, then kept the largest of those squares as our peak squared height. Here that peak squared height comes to 4316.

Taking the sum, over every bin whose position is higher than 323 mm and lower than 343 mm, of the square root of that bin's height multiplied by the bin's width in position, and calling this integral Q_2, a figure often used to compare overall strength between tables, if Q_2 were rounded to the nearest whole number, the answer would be 167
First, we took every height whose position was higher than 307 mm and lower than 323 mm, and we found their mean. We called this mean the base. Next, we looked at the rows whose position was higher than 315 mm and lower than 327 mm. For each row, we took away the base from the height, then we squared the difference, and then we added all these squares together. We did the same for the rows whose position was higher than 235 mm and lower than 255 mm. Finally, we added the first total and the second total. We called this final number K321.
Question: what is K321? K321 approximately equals 568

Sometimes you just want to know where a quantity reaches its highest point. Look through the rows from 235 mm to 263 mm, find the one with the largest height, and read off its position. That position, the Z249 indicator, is 257.0 mm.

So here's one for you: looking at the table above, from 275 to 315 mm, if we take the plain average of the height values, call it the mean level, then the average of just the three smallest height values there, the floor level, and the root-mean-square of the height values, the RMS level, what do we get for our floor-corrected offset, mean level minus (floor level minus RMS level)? 71.2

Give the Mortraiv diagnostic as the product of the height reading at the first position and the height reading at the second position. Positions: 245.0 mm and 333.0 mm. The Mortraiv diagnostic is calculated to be 2001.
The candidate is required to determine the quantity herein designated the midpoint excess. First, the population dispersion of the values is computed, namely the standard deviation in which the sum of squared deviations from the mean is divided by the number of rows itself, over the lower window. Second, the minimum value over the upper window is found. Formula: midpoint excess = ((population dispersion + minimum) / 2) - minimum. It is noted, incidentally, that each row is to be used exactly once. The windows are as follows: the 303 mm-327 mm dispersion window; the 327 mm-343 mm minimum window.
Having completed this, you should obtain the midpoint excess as -29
